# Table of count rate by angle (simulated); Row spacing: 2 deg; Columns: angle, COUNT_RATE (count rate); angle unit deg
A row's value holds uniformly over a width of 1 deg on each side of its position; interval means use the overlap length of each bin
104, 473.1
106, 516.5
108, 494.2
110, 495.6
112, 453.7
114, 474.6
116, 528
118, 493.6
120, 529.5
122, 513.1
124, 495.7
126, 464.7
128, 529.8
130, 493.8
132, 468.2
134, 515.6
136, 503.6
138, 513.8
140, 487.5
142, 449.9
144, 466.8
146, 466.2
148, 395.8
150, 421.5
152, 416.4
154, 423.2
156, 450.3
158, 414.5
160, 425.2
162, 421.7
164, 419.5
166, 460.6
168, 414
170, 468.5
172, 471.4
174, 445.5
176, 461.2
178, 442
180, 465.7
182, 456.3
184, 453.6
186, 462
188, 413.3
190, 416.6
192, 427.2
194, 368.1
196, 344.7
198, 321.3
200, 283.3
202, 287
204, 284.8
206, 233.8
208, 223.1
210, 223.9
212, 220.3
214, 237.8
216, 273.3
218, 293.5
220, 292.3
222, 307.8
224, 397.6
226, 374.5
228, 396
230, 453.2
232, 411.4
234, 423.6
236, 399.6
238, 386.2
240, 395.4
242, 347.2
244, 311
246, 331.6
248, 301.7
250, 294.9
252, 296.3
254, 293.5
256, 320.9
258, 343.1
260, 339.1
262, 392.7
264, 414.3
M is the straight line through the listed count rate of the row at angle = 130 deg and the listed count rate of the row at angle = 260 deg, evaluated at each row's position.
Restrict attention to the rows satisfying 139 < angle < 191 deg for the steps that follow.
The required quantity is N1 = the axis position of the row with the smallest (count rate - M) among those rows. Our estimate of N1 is 148 deg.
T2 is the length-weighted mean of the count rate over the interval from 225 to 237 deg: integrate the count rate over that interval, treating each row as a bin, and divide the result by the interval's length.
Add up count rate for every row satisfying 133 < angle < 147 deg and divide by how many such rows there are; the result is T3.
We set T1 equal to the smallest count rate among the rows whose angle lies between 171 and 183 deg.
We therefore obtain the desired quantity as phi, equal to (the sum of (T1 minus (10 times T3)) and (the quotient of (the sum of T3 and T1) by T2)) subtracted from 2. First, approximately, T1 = 442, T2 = 410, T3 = 486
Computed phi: 4420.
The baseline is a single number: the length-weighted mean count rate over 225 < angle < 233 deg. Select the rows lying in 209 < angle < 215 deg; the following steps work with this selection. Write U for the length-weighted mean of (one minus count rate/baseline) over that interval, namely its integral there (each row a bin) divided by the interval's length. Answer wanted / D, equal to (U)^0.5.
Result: 0.666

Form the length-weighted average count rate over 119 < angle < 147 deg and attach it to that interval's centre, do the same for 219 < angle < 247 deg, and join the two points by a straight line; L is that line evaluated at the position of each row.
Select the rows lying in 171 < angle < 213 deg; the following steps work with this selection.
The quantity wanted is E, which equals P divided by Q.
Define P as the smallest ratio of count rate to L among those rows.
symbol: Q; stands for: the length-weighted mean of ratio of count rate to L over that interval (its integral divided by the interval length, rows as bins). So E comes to 0.64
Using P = 0.553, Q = 0.86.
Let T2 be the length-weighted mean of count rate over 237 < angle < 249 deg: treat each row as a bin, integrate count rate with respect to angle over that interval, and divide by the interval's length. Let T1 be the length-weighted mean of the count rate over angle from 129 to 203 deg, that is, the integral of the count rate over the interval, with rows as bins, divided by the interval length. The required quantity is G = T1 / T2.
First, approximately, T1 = 433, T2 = 346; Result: 1.25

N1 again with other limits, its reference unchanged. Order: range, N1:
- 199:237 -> 208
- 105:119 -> 112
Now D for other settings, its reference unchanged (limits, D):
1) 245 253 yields 0.501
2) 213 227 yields 0.489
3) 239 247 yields 0.391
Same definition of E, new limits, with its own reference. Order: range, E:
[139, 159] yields 0.90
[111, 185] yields 0.85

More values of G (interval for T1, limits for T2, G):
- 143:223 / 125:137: 0.76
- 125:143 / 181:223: 1.51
